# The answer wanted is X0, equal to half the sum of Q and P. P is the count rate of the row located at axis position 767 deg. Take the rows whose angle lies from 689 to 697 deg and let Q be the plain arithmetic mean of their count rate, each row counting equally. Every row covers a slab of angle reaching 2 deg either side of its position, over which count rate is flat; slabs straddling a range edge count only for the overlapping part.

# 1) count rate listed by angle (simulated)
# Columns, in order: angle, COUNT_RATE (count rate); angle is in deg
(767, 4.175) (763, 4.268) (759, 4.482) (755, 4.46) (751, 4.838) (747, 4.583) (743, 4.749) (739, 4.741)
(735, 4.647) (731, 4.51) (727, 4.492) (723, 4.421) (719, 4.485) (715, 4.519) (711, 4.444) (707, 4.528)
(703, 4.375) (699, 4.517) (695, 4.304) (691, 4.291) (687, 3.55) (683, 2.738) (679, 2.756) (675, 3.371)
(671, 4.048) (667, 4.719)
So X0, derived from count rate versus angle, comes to 4.2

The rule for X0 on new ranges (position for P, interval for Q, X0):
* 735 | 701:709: 4.5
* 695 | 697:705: 4.4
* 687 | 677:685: 3.1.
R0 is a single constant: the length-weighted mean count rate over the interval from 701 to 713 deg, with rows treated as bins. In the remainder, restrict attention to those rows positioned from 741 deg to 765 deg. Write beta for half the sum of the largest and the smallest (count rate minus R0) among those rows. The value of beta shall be 0.10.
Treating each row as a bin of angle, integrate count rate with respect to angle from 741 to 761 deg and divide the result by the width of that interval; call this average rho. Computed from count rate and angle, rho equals 4.6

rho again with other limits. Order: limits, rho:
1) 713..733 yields 4.5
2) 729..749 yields 4.6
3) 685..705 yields 4.2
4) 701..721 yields 4.5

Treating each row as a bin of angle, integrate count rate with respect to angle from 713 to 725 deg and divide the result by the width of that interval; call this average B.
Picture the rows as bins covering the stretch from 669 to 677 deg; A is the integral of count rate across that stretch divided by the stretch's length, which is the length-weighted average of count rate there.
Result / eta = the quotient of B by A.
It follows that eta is 1.21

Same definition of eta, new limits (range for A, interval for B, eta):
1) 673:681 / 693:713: 1.45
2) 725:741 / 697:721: 0.97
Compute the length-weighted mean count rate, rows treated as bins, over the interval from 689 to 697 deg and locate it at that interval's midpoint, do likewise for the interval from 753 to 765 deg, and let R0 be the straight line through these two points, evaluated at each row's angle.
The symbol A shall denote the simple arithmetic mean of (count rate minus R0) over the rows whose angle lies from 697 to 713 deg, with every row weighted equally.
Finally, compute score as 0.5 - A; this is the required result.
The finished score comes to 0.4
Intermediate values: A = 0.1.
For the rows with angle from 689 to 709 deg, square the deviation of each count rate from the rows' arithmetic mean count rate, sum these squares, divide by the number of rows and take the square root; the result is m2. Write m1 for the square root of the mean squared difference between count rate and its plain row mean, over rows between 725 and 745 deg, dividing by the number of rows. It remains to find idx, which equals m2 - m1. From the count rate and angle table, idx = 0.0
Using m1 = 0.11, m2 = 0.1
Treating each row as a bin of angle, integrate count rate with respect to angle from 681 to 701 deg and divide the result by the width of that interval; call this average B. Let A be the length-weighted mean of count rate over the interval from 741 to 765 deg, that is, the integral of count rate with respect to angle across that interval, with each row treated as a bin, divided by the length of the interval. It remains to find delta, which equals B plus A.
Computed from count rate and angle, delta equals 8.4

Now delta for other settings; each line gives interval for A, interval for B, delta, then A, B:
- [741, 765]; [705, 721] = 9.1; 4.56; 4.5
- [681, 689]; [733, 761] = 7.8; 3.14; 4.6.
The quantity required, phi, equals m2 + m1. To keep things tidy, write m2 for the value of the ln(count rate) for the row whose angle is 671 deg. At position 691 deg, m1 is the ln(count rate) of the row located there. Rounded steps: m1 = 1.46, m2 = 1.40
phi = 2.85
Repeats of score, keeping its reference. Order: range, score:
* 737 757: 0.2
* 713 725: 0.4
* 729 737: 0.3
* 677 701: 1.1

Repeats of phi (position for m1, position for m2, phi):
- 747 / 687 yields 2.79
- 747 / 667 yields 3.07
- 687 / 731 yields 2.77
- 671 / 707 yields 2.91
